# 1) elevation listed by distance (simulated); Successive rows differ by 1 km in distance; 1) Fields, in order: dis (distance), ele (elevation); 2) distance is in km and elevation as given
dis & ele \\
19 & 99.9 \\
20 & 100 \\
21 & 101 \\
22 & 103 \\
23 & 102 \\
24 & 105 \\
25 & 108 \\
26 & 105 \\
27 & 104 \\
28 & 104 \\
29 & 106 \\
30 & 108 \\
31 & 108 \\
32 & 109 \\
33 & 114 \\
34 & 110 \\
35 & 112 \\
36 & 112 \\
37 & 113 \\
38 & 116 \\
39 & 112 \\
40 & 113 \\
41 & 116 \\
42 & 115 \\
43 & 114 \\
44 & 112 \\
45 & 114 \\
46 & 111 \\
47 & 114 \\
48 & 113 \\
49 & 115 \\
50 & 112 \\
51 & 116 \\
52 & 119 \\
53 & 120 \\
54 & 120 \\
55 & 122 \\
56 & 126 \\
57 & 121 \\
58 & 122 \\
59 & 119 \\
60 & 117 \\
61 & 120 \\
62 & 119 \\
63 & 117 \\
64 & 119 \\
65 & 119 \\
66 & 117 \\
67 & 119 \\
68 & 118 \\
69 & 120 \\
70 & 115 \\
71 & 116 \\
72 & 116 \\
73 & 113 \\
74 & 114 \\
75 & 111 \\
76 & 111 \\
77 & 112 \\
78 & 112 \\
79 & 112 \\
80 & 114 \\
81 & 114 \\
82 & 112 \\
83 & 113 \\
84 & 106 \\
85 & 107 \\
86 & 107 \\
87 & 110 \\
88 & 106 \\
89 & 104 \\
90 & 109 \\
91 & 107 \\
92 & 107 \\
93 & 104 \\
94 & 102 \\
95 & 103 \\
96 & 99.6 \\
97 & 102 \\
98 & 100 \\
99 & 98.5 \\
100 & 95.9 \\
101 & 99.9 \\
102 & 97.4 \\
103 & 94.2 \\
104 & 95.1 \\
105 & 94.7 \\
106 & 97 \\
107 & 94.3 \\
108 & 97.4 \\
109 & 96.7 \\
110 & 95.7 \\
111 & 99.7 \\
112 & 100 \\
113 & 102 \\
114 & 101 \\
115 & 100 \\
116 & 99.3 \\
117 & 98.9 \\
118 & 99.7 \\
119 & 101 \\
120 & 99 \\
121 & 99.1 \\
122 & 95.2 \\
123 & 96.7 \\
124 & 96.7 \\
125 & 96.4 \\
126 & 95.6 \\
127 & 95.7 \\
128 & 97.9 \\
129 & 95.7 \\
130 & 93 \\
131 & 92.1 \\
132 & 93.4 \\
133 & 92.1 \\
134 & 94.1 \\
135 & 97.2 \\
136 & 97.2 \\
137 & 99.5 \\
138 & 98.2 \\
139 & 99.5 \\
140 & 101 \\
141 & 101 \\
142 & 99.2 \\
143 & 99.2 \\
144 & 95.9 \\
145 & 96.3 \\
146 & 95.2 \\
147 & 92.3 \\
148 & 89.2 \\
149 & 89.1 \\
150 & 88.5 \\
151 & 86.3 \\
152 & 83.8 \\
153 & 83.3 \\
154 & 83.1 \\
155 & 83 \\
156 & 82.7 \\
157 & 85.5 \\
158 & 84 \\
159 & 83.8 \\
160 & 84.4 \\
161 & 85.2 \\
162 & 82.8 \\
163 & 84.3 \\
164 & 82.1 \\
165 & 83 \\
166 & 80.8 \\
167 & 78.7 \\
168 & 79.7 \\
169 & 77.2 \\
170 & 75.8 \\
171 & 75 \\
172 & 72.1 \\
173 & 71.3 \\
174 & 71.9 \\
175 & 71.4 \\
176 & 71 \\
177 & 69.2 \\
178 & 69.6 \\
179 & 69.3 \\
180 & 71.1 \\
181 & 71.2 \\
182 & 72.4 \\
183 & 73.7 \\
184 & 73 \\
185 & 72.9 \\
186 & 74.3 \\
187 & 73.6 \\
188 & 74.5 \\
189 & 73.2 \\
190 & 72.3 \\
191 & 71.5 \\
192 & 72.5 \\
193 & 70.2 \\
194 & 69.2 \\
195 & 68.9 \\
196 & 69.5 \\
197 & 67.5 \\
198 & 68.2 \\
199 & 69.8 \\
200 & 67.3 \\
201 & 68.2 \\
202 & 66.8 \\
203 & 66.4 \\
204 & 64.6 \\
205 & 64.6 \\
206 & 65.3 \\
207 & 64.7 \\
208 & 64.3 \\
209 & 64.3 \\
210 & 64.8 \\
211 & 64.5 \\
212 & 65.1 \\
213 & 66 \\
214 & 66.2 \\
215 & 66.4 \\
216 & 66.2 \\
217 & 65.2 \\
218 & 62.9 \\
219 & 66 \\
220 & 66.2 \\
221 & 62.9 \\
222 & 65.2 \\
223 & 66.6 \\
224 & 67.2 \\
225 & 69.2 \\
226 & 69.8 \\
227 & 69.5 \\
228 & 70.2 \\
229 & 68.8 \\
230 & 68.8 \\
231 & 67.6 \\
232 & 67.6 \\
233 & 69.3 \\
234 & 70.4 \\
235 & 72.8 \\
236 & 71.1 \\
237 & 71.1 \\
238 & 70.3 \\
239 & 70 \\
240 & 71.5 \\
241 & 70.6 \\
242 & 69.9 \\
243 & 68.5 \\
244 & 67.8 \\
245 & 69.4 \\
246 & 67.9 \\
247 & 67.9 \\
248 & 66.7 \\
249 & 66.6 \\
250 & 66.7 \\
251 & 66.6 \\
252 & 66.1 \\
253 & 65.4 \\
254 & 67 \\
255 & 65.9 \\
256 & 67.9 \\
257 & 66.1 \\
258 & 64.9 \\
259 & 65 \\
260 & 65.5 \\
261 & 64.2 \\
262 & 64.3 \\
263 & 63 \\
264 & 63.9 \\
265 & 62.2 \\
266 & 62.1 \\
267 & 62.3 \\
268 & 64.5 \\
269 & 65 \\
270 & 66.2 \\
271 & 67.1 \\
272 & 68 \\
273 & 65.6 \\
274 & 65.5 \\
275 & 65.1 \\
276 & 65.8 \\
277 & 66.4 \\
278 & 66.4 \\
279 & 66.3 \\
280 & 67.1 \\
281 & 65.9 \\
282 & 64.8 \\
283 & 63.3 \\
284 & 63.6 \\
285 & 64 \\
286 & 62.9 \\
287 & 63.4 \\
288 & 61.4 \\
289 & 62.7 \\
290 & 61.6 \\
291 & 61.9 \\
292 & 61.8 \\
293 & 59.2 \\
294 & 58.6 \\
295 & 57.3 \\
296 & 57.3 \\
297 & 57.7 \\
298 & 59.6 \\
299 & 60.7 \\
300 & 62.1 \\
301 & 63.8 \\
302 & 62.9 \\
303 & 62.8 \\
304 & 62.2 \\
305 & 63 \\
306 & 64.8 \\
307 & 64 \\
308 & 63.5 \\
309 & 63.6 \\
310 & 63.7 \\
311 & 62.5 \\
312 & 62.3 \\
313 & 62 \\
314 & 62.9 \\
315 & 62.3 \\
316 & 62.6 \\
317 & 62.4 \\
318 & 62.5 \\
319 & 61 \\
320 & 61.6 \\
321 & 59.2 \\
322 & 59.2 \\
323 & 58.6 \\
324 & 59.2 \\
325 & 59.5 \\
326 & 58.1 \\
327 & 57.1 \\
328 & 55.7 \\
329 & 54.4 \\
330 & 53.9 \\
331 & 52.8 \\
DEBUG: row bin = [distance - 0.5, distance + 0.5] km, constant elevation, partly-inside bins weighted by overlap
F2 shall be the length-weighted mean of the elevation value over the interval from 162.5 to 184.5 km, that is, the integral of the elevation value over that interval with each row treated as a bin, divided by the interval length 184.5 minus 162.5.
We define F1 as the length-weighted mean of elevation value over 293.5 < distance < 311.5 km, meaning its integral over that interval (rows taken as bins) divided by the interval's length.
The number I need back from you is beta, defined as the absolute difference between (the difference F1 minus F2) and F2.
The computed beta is 88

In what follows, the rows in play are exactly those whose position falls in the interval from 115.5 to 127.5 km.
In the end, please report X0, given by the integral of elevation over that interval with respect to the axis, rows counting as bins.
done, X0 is 1173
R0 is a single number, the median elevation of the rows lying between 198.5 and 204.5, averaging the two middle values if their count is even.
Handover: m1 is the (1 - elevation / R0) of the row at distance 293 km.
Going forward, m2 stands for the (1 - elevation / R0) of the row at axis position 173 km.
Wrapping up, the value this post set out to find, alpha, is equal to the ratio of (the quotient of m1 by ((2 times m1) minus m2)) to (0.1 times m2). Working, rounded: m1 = 0.12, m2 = -0.063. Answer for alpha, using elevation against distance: -62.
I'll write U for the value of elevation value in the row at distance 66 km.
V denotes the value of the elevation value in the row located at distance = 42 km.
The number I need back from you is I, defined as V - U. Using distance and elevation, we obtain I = -2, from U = 117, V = 115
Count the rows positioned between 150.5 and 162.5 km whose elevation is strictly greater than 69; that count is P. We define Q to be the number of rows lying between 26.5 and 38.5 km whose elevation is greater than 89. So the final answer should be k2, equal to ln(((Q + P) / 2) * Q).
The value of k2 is 4.97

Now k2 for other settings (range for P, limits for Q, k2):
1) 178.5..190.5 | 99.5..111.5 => 4.97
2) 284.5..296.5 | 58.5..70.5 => 4.28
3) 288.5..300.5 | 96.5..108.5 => 4.28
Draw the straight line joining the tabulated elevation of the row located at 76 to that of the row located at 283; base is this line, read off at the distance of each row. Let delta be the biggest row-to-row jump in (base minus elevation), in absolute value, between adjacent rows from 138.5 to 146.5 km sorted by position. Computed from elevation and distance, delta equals 3.1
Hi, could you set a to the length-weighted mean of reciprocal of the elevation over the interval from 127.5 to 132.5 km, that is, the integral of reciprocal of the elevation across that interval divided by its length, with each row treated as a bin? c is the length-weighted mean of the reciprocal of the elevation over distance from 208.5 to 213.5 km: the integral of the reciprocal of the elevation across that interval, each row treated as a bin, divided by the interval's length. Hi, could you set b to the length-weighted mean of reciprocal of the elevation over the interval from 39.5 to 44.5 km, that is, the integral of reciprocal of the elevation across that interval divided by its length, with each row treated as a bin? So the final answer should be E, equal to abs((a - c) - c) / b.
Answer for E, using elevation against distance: 2.3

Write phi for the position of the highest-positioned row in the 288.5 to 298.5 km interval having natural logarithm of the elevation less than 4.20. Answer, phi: 298 km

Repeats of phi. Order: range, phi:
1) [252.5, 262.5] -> 262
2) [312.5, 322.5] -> 322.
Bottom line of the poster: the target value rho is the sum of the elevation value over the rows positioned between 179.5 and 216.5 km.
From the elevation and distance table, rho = 2545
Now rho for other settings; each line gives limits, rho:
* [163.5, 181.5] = 1340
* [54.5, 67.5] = 1557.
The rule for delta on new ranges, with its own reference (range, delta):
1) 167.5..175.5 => 2.7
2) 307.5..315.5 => 1.1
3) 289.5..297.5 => 2.4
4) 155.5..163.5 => 3.0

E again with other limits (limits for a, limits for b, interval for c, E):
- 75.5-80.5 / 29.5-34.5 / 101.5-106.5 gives 1.3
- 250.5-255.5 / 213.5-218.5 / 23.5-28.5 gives 0.3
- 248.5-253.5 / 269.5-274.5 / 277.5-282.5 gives 1.0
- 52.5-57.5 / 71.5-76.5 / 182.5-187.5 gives 2.1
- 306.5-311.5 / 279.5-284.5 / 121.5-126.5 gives 0.3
